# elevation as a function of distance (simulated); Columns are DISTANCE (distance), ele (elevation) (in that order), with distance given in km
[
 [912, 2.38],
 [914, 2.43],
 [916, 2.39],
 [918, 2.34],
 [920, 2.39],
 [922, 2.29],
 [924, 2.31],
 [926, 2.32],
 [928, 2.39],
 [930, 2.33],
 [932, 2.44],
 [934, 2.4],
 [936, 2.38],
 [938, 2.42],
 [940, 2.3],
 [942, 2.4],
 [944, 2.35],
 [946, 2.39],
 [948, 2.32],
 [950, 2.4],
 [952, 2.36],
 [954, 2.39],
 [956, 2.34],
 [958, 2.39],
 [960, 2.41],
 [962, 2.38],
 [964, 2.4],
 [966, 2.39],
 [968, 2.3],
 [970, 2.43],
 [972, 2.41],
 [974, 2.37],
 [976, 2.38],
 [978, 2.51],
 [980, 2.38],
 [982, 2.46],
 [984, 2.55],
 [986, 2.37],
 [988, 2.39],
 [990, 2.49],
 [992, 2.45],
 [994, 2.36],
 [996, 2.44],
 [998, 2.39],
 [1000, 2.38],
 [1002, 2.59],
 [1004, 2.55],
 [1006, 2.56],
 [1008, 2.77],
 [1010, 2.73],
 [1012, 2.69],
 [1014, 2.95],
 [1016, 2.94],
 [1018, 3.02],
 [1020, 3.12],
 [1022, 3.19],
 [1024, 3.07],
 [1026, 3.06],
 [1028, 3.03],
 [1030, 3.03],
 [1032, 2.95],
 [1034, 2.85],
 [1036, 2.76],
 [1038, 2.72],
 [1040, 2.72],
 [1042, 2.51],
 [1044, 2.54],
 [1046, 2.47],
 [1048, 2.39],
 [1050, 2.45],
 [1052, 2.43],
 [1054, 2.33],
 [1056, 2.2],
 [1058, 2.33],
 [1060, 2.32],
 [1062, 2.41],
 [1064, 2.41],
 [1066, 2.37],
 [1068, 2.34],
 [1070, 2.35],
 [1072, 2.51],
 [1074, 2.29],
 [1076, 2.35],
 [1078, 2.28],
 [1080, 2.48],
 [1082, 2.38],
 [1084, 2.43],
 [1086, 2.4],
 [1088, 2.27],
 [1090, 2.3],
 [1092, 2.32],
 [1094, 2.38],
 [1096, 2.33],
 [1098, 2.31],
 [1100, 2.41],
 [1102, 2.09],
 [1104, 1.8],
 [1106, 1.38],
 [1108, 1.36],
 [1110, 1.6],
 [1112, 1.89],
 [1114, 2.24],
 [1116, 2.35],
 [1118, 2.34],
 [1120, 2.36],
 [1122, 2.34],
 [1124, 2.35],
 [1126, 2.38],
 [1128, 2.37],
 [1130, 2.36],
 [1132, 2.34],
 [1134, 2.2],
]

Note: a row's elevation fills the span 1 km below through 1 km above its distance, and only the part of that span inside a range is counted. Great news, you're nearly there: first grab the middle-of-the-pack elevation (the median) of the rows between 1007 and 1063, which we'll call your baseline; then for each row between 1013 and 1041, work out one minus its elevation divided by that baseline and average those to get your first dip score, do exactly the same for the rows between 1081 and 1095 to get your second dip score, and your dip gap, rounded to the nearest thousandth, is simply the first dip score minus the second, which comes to -0.221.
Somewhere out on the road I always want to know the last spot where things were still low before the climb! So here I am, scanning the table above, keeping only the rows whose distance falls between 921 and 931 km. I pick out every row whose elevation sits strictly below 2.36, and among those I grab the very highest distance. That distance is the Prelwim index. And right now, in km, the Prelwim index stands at 930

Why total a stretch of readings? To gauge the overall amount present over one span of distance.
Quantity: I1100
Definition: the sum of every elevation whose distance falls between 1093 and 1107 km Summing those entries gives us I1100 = 14.7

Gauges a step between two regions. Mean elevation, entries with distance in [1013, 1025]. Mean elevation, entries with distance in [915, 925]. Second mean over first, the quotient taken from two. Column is 1.23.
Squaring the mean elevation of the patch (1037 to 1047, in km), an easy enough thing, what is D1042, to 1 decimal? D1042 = 6.7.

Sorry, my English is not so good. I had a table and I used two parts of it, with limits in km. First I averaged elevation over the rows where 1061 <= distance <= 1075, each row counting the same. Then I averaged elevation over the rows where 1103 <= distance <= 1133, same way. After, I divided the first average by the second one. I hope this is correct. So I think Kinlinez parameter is 1.14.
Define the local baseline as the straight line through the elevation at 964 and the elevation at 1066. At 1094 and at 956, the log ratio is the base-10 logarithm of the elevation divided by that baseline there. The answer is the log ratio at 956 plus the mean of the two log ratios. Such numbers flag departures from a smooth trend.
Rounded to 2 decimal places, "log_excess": -0.02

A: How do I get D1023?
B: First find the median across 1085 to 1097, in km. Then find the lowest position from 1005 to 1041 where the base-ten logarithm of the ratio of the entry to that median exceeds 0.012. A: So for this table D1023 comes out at 1006 km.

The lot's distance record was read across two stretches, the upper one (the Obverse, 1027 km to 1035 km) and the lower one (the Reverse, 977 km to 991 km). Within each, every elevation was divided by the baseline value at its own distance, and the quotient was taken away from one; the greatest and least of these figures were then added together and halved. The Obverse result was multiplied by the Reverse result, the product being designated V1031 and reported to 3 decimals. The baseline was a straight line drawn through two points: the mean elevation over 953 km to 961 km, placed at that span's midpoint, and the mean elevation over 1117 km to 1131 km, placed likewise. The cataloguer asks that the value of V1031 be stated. 0.008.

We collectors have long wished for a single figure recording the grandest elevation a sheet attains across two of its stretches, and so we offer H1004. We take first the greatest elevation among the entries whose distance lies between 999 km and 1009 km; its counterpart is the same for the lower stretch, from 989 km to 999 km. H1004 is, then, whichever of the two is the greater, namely 2.77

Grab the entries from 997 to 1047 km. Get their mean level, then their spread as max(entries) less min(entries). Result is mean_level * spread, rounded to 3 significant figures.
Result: 2.25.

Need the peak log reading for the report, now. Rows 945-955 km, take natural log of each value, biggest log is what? 0.875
